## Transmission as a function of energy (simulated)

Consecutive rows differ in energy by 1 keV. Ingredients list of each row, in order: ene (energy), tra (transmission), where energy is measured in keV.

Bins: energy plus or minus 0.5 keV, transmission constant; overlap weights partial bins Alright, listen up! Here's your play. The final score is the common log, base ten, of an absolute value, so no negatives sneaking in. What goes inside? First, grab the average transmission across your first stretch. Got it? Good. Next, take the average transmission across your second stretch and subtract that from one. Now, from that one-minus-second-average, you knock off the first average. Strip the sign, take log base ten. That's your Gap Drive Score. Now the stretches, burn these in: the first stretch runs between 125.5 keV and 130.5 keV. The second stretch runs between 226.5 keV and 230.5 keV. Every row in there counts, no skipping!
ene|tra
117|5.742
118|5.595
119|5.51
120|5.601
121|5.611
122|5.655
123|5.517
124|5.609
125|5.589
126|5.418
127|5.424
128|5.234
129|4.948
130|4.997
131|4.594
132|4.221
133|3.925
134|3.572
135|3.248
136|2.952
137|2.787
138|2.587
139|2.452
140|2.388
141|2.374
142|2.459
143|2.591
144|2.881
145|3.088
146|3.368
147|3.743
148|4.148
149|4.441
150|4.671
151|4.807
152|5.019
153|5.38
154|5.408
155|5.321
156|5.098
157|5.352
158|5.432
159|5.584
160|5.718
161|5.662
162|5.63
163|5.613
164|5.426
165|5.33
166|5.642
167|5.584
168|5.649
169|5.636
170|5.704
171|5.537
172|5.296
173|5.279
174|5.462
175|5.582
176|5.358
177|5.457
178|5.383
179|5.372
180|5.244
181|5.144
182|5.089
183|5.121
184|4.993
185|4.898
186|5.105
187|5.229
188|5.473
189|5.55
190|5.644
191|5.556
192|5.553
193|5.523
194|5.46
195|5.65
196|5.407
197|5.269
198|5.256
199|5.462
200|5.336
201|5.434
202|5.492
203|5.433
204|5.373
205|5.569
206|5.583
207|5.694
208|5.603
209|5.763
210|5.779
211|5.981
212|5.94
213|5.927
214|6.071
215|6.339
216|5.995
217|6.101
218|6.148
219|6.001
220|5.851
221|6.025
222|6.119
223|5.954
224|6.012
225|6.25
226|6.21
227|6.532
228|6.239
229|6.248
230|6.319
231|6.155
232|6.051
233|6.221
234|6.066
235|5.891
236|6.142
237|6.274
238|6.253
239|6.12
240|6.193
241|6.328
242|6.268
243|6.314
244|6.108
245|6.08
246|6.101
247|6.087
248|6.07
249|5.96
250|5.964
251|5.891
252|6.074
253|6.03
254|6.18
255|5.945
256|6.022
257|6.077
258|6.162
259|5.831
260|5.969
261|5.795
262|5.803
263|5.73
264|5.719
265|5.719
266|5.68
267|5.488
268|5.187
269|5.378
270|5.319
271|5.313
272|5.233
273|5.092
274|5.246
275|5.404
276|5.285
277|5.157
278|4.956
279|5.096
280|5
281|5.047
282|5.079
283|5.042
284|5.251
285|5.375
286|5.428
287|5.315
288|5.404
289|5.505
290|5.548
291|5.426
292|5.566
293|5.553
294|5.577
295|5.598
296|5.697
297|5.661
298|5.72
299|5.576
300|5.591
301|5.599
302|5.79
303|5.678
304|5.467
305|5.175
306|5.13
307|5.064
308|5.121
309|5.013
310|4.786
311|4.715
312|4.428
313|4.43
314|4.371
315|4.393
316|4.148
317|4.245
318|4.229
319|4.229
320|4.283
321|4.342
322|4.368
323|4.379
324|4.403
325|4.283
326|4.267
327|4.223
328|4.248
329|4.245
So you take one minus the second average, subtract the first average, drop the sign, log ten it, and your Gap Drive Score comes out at 1.02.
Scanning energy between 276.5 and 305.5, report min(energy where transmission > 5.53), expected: 290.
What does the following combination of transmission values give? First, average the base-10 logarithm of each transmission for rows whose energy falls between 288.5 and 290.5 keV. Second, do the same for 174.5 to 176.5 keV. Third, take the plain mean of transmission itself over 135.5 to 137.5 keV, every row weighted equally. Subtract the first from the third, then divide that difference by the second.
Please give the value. 2.9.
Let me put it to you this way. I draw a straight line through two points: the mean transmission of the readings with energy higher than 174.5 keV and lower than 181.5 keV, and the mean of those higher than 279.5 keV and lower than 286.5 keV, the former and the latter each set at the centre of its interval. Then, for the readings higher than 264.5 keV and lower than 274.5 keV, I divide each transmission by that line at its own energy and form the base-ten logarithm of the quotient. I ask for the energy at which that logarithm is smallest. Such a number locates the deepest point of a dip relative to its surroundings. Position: 273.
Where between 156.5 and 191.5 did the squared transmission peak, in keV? 160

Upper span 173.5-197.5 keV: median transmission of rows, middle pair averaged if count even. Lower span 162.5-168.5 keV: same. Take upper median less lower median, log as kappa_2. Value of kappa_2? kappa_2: -0.2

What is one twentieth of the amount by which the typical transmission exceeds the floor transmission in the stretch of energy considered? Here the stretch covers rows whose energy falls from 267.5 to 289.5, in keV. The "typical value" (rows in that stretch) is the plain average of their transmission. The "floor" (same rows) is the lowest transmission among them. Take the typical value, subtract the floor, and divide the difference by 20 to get 0.014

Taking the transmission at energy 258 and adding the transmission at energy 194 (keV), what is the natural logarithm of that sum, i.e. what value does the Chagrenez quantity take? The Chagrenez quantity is 2.45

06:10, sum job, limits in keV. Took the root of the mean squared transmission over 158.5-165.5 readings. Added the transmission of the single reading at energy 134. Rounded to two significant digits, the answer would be 9.1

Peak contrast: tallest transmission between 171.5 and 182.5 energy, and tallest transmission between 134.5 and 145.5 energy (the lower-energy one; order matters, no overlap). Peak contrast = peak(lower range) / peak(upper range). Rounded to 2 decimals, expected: 0.58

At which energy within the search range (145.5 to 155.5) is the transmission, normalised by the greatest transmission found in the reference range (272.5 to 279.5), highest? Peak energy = 154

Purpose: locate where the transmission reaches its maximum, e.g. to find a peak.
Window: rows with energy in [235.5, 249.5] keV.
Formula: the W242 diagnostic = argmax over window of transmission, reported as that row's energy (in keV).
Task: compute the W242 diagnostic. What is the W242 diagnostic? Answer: 241 keV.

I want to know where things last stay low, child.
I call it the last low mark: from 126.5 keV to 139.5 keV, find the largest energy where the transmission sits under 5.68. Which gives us 139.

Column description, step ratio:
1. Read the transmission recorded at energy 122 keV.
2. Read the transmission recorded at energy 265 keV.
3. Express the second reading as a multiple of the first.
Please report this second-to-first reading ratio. 1.01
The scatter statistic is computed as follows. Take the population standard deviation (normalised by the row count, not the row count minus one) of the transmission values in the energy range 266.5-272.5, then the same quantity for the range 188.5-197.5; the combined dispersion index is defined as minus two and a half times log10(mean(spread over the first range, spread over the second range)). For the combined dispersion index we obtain 2.45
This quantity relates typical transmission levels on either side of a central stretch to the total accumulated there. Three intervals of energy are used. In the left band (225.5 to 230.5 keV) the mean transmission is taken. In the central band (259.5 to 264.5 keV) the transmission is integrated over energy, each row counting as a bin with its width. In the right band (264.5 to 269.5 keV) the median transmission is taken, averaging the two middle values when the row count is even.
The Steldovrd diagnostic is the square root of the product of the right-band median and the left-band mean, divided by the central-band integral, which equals 0.203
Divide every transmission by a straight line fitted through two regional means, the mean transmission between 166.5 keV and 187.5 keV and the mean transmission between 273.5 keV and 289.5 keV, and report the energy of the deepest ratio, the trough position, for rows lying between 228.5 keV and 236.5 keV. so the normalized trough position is 235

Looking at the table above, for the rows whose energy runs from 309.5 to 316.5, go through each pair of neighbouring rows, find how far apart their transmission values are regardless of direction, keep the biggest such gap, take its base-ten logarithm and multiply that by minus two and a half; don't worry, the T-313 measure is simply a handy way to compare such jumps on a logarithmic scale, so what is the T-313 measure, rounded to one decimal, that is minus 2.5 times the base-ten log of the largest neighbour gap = 1.4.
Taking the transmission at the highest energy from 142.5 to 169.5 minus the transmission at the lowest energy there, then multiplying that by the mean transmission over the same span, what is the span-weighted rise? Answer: 14.9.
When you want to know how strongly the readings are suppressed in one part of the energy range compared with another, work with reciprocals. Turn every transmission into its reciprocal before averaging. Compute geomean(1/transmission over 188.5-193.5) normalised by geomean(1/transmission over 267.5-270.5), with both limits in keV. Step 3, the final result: 0.95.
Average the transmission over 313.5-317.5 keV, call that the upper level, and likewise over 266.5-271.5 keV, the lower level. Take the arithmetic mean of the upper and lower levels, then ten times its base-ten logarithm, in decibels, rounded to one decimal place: 6.8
